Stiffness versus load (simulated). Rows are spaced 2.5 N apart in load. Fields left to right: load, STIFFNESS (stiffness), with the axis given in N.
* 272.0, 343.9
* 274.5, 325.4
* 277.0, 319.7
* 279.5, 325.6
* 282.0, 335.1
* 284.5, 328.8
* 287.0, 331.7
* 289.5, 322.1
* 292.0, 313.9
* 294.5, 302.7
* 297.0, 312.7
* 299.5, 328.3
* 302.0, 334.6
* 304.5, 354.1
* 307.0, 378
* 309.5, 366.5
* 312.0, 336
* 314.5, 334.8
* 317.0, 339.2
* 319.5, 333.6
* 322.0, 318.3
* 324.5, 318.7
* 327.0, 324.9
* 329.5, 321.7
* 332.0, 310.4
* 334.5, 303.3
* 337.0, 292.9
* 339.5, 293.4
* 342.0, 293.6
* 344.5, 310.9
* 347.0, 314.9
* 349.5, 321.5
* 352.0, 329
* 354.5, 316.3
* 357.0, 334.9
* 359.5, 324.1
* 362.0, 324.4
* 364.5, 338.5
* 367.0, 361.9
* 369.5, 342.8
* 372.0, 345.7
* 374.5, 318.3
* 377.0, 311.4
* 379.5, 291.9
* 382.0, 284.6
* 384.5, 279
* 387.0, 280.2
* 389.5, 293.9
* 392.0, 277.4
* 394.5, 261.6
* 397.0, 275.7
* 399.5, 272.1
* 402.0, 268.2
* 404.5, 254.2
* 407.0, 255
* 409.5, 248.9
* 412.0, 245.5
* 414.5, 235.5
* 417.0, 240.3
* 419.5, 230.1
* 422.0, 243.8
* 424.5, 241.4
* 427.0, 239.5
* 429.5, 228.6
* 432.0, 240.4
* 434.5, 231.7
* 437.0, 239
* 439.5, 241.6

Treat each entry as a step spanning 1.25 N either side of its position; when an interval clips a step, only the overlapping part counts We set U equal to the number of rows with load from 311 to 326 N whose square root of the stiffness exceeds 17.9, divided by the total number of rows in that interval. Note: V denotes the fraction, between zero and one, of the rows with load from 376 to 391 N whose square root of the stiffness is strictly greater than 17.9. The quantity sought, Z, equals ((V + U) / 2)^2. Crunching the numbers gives 0.11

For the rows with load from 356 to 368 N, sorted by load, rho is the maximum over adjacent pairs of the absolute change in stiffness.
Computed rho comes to 23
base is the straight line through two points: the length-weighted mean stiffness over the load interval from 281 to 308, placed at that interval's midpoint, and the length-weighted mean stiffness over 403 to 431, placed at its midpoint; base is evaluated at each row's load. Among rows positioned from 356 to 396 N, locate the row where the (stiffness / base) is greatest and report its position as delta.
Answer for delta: 367.0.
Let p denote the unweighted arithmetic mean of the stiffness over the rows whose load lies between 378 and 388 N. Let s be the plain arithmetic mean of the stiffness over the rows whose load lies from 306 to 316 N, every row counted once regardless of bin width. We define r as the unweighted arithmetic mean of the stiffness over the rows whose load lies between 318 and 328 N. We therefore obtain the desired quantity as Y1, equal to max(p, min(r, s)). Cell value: 324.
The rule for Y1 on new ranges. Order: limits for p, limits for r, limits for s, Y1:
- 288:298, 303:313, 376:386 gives 313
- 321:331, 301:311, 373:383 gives 321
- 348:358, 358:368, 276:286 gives 327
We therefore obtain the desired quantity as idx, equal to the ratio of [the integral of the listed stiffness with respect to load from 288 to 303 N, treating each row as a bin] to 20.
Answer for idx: 239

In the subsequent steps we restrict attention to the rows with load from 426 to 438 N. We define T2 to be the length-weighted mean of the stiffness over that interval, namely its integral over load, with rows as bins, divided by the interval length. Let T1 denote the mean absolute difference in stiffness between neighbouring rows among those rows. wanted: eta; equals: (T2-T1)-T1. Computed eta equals 216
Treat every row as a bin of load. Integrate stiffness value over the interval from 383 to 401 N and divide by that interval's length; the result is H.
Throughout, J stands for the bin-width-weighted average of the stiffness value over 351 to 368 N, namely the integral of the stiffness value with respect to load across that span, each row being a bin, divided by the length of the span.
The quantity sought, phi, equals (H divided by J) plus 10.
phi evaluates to 10.8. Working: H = 277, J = 332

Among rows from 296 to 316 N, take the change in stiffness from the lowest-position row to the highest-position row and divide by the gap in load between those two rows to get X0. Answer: 1.3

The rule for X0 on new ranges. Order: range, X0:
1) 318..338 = -2.3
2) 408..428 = -0.5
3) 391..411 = -1.6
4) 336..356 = 1.3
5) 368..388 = -3.6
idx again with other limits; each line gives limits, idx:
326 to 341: 230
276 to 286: 164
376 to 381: 75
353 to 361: 130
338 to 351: 200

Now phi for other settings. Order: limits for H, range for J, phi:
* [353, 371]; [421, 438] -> 11.4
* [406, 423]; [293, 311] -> 10.7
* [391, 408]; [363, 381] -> 10.8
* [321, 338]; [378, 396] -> 11.1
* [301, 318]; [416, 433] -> 11.5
